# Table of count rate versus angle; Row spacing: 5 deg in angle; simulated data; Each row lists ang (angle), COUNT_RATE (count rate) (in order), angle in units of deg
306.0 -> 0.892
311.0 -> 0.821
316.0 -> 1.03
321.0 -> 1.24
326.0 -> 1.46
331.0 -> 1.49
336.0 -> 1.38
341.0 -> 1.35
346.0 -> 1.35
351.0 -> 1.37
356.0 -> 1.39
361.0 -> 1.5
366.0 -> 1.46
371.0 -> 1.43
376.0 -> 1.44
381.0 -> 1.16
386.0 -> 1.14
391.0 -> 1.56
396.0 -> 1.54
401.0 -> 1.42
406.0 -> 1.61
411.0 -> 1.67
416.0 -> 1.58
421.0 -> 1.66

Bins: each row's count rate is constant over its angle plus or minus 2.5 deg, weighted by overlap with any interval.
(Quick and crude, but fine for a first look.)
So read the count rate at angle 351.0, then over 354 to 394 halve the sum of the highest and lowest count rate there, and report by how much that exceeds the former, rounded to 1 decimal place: 0.0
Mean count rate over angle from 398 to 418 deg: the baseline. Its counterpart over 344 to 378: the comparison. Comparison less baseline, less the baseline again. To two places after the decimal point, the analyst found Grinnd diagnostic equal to -1.72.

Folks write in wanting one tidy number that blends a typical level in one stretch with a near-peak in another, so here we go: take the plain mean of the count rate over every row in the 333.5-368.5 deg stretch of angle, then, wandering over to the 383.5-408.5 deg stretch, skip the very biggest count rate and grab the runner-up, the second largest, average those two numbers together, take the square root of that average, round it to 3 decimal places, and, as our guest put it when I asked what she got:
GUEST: 1.217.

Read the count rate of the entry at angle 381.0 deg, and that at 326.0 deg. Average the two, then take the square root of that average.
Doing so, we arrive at 1.14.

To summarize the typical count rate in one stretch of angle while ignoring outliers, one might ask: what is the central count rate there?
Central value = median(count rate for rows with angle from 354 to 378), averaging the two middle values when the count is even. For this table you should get 1.44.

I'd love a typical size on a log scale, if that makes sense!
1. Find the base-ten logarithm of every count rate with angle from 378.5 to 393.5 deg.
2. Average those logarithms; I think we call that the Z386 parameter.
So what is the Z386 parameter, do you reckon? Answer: 0.10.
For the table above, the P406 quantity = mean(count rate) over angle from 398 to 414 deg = 1.57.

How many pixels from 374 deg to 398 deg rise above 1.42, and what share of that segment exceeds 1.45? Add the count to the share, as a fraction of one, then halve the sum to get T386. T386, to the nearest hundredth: 1.70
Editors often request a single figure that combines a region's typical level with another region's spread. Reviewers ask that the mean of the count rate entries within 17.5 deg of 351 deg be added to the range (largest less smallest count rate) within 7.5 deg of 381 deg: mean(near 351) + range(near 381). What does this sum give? 1.70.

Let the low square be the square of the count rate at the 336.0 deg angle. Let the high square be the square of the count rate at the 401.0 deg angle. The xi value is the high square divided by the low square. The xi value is 1.06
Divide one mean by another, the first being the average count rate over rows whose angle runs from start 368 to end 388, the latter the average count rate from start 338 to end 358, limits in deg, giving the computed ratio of 0.95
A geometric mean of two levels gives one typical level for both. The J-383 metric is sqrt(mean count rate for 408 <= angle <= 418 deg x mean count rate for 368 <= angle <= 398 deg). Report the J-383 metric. 1.50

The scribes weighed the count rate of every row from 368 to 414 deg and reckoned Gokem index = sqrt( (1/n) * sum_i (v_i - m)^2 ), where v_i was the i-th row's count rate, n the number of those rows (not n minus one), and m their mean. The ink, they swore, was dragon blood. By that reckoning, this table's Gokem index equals 0.17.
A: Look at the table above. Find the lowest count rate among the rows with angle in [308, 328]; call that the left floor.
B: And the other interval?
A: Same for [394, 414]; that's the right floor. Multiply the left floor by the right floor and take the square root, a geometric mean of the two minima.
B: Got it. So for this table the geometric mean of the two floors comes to 1.08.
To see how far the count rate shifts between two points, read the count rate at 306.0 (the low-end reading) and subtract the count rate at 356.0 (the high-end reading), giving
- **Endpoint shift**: -0.50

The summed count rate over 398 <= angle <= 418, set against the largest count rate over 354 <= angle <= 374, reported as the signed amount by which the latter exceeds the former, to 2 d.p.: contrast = -4.78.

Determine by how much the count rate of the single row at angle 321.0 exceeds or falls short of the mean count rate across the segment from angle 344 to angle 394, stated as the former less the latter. -0.14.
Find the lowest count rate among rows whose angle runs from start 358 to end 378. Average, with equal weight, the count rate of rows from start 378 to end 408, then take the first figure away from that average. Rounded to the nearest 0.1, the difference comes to 0.0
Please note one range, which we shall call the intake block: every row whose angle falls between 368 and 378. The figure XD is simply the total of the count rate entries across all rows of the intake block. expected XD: 2.87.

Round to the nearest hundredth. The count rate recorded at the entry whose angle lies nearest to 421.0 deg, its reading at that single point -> 1.66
